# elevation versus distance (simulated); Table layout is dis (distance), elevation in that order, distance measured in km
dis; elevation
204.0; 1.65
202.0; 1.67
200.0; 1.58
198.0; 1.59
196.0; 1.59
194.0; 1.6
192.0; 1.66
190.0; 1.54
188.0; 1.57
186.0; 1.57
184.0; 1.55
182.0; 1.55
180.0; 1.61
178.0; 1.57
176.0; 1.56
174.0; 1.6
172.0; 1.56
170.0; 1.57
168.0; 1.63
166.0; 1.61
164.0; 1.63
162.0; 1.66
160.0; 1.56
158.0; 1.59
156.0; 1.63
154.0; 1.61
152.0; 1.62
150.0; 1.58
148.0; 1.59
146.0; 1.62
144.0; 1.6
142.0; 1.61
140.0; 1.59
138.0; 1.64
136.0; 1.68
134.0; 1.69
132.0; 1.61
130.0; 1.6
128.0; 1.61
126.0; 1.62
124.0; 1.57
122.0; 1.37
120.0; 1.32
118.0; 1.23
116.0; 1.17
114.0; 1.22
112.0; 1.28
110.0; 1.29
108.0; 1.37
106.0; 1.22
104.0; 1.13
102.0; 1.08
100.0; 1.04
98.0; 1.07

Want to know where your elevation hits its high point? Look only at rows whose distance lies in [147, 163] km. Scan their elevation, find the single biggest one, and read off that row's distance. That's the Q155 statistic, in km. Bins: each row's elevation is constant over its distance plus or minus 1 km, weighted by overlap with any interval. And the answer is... 162.0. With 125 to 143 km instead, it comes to 134.0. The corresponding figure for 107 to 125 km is 124.0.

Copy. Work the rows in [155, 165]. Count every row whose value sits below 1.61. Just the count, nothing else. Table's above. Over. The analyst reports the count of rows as 2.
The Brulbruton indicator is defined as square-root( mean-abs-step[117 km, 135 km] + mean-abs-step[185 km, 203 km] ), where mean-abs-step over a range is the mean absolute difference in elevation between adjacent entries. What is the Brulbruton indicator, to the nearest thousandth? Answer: 0.320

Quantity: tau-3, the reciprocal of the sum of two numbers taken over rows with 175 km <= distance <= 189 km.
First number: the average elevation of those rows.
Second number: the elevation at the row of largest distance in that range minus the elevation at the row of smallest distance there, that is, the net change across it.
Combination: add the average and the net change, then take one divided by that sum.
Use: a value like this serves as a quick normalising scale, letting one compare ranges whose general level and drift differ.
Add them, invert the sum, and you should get 0.633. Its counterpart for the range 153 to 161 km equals 0.646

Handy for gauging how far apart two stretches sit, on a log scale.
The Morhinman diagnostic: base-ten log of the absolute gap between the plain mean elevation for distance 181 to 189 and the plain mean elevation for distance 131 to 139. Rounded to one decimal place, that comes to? -1.0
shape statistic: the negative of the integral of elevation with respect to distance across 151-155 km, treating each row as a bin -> -6.46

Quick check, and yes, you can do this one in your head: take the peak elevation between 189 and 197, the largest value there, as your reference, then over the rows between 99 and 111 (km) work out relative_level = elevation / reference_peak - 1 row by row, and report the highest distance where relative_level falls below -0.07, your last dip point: 110.0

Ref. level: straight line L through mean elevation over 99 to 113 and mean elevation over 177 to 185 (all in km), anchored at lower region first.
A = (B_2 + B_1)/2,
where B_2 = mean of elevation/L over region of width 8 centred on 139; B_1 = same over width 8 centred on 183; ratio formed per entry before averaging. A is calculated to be 1.09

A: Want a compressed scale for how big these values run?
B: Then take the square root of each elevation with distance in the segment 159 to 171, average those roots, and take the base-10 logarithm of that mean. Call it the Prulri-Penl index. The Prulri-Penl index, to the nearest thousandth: 0.103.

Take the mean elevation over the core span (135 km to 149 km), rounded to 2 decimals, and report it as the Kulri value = 1.62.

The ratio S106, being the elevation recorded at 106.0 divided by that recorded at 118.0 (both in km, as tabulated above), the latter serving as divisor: 0.99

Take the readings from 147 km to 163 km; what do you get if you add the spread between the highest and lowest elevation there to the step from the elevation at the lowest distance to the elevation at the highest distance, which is 0.17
